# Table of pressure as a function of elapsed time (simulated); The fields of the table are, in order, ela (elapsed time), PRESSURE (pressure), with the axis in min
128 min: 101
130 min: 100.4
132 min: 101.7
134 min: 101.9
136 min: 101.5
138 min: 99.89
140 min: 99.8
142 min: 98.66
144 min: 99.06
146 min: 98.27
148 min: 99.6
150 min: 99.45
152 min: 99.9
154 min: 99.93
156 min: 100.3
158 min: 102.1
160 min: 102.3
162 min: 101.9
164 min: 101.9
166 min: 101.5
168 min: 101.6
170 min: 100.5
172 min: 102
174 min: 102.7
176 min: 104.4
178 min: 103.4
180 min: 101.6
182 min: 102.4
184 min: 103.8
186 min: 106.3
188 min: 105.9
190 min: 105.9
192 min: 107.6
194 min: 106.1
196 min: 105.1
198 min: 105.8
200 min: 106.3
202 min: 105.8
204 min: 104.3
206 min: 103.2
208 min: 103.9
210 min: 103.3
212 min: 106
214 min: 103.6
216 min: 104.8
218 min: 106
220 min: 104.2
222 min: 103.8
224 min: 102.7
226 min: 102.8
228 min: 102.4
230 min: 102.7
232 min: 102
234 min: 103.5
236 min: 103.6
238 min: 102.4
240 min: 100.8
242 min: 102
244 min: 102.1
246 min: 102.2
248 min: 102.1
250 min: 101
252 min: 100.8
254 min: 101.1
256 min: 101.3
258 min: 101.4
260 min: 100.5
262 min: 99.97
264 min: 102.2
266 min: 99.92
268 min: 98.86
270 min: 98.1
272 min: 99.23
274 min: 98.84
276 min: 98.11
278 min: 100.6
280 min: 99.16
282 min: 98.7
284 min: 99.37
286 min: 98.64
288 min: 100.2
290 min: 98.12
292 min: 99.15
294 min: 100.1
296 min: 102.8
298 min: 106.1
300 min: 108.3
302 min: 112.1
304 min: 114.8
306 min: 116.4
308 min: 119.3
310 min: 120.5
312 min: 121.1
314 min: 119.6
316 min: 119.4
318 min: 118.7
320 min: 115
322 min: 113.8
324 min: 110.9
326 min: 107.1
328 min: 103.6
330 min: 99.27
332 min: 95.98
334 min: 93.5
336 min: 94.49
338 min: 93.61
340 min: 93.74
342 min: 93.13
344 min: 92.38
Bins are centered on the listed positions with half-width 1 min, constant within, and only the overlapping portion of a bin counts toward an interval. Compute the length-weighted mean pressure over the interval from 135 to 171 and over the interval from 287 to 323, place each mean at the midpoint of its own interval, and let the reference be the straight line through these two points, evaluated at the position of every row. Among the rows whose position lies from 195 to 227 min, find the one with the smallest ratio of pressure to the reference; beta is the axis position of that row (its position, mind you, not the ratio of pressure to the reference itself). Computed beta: 226 min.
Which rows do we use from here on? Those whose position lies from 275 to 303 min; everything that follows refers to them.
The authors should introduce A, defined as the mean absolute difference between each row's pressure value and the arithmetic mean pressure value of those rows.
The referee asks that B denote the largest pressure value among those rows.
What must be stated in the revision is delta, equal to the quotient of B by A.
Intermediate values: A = 3.31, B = 112.1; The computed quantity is 34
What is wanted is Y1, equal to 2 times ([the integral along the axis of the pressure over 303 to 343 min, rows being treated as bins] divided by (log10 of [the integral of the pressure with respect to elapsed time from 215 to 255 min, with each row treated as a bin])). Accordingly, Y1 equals 2395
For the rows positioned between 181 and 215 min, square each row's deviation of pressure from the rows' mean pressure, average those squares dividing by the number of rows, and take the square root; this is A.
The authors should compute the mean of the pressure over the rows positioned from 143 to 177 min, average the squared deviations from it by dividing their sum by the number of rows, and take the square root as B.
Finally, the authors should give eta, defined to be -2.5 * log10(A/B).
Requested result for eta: 0.1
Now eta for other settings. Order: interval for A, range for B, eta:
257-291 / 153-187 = 0.3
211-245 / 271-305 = 1.4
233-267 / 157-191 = 0.5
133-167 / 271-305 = 1.5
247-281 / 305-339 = 2.3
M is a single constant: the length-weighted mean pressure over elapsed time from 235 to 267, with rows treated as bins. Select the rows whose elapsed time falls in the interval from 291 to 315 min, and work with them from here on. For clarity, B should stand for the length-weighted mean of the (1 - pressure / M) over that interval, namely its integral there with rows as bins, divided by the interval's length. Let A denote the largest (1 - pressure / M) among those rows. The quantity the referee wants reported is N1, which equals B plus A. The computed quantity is -0.08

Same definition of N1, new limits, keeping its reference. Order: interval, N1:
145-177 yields 0.03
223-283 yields 0.04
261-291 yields 0.05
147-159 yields 0.03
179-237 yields -0.03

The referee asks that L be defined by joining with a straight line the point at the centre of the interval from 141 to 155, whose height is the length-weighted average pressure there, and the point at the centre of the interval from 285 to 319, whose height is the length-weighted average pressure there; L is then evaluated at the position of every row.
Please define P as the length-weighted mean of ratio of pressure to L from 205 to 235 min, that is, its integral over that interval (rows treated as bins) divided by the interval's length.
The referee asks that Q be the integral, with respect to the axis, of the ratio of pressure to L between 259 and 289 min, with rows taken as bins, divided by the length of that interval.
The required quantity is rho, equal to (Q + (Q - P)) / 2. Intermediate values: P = 0.99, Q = 0.919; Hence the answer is 0.422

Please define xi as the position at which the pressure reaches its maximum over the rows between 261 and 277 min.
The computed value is 264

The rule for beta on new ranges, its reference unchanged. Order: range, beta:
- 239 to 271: 270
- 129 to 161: 146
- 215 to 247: 240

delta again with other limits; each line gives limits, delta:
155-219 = 64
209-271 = 78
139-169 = 87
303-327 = 36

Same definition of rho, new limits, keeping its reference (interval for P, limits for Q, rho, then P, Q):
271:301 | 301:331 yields 0.565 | 0.92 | 1.025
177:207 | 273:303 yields 0.415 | 1.02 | 0.927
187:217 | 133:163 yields 0.501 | 1.02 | 1.010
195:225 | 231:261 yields 0.453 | 1.01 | 0.958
